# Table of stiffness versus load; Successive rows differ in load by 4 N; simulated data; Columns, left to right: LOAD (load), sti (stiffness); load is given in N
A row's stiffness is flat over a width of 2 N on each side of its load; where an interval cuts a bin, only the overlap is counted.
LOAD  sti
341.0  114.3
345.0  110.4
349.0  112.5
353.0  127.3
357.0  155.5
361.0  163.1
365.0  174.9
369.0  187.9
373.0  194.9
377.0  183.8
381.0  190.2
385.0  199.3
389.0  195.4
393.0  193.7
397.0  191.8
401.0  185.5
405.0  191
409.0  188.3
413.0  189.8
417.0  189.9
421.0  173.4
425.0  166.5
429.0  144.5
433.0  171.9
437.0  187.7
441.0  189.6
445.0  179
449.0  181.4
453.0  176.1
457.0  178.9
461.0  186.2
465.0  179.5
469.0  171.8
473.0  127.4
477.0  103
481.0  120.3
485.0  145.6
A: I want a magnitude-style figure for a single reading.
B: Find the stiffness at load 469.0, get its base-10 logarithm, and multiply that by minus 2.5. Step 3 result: -5.6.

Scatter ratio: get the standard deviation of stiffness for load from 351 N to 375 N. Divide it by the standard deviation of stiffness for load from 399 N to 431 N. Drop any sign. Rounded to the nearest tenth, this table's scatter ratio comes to 1.5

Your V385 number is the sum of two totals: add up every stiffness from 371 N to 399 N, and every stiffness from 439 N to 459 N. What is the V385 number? 2254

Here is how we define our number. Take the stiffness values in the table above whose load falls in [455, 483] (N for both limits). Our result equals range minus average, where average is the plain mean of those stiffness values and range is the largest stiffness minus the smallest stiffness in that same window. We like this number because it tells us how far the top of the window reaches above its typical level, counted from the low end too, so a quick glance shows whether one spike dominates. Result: -69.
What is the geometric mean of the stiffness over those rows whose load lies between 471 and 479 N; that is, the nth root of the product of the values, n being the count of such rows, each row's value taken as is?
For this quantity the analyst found 115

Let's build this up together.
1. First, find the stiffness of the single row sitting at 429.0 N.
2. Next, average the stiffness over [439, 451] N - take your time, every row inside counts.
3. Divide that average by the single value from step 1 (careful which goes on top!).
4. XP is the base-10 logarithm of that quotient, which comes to 0.103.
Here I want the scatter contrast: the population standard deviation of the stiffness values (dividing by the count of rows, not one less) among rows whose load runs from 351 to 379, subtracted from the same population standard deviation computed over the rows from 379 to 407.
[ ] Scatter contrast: -17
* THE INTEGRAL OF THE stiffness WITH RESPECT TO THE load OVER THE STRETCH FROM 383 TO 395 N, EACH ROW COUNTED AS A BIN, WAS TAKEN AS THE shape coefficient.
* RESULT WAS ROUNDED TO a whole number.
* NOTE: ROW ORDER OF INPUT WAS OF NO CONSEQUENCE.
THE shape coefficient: 2354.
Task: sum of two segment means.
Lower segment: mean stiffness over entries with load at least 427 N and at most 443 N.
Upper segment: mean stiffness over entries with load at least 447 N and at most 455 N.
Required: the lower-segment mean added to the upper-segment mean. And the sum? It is 352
